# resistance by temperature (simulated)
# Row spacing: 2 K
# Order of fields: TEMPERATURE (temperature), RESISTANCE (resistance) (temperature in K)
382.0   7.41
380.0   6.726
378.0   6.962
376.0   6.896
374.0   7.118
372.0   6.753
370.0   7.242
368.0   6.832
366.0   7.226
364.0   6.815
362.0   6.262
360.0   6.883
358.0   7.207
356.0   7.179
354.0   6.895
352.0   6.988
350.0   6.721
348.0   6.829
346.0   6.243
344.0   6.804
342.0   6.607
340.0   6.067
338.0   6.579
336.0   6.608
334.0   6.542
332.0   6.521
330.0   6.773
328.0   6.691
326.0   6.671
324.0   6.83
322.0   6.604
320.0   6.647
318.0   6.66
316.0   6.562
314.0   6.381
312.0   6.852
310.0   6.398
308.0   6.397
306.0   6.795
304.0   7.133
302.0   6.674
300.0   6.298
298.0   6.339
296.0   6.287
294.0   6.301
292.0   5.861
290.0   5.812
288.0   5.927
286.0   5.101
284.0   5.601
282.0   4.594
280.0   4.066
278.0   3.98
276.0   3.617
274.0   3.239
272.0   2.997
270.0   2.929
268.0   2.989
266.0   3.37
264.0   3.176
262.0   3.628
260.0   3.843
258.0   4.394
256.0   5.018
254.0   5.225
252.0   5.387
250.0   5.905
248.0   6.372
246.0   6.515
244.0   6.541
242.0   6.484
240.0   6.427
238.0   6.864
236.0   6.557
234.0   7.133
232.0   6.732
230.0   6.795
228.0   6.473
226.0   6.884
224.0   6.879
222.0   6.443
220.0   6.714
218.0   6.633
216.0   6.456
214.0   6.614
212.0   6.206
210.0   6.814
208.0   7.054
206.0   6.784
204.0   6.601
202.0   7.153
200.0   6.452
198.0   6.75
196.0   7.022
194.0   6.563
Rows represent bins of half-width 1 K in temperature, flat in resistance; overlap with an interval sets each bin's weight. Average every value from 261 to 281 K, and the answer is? 3.4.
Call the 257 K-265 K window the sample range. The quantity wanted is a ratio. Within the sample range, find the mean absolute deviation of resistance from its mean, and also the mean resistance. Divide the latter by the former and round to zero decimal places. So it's 10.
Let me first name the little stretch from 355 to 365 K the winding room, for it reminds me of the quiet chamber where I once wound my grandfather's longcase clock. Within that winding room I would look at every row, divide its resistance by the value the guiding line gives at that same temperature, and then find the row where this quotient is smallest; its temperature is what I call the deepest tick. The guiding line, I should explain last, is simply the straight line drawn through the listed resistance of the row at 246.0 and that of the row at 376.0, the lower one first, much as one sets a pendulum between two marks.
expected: 362.0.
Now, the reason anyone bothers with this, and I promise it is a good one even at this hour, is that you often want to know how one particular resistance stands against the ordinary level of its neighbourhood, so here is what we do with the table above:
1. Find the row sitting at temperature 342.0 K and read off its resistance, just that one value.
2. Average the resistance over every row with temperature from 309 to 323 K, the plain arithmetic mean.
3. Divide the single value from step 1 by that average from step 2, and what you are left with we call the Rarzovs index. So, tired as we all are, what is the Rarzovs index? 1.00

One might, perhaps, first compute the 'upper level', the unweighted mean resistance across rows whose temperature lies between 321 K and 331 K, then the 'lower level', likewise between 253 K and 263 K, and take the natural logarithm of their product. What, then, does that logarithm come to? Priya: 3.4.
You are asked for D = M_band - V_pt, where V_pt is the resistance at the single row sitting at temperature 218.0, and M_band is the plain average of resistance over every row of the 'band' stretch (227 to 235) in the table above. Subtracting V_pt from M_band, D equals 0.15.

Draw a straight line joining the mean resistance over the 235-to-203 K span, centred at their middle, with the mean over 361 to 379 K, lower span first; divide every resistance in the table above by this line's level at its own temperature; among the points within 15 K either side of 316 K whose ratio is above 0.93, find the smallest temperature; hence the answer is 302.0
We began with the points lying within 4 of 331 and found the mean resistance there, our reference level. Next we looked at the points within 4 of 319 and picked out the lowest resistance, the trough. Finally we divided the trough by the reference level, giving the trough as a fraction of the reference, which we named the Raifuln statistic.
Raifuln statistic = 1.0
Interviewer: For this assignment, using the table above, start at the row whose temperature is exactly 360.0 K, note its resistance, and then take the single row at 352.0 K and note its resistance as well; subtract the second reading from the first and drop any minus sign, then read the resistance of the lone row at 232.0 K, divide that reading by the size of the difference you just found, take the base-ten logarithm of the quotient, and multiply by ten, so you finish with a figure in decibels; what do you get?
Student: 18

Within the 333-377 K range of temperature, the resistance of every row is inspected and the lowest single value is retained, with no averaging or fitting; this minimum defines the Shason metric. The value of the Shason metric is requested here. 6.067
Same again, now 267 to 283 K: 2.929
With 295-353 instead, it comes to 6.067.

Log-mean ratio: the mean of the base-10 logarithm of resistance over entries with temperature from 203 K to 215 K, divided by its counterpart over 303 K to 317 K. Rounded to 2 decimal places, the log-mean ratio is 1.00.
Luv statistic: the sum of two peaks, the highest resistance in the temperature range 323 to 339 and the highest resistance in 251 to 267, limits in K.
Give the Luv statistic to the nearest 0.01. 12.22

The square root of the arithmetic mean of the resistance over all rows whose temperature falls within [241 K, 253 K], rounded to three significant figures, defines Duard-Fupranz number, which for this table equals 2.49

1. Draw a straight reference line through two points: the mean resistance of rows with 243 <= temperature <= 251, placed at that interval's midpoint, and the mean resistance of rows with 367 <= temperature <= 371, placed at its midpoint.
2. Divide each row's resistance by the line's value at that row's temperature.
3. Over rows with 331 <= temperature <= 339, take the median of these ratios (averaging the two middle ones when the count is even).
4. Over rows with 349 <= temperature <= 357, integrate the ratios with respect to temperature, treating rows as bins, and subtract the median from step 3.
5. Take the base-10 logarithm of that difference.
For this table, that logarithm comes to 0.848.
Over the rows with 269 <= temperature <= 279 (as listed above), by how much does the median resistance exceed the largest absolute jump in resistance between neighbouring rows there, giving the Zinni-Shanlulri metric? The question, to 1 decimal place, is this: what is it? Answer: 2.9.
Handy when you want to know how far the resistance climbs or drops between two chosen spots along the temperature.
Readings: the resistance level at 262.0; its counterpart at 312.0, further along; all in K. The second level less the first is 3.2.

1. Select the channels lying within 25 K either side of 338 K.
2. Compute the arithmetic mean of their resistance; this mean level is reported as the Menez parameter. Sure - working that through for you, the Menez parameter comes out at 6.7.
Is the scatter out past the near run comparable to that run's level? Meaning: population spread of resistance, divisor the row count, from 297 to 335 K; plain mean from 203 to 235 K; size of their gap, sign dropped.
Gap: 6.5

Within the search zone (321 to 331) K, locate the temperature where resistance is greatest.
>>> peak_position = 324.0 K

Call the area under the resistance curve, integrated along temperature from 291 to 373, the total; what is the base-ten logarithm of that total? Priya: 2.7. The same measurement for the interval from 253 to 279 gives 2.0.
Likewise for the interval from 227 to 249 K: 2.2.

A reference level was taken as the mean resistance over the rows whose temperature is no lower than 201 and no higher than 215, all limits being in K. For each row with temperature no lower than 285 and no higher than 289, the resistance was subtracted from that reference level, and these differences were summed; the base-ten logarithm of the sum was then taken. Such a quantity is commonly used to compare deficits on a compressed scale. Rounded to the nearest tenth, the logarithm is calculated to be 0.4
